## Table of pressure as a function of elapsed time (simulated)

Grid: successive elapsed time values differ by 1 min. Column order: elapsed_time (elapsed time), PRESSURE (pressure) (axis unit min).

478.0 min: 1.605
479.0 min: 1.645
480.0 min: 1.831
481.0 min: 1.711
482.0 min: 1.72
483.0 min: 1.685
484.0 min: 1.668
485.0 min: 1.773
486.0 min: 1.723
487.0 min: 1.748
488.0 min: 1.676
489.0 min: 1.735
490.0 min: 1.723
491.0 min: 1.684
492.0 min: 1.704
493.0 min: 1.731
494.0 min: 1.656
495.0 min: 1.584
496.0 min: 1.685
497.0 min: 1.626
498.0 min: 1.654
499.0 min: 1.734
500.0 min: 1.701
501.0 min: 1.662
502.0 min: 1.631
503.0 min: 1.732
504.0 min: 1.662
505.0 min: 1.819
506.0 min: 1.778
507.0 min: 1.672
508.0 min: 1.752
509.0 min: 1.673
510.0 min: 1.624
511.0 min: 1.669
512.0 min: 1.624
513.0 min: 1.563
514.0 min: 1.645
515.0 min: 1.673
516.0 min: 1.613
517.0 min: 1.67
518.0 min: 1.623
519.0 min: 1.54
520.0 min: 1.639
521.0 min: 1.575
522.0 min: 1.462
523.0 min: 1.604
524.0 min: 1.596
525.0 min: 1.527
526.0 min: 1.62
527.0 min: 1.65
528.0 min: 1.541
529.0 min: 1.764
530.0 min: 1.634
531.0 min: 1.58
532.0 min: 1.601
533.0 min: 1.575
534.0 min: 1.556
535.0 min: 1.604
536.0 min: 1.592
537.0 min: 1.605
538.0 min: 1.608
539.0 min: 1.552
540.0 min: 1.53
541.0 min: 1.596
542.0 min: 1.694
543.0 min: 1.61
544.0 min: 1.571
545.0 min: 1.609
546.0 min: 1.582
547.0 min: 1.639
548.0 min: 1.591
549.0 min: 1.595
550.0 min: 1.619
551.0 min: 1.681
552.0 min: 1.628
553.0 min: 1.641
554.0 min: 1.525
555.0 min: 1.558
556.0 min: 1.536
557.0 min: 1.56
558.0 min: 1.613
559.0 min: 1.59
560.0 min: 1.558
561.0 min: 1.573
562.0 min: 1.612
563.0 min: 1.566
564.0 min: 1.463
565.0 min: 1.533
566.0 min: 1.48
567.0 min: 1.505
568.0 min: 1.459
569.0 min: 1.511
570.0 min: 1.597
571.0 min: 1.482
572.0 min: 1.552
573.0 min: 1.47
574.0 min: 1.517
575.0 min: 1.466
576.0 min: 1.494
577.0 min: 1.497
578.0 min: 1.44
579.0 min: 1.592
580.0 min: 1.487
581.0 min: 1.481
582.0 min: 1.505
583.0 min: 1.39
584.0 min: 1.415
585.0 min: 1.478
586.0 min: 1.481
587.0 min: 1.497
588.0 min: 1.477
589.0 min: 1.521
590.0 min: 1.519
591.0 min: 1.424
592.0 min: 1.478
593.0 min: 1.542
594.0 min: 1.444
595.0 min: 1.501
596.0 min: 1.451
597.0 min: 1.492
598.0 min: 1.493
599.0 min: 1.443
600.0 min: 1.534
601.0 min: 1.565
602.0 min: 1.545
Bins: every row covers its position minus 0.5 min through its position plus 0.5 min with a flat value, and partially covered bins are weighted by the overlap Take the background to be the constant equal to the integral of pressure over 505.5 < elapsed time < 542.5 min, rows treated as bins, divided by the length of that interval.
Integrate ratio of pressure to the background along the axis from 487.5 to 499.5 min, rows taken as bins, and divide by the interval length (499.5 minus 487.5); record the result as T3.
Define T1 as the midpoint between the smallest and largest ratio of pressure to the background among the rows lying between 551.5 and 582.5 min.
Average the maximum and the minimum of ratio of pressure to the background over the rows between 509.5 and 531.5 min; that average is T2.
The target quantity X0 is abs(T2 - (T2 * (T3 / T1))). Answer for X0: 0.092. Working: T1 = 0.95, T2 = 0.998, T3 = 1.04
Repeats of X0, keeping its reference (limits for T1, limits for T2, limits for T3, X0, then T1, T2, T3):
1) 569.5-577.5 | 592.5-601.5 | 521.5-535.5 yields 0.038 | 0.95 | 0.930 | 0.99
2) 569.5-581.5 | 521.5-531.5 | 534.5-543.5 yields 0.053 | 0.94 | 0.998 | 0.99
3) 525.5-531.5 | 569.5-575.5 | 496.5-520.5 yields 0.008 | 1.02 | 0.947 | 1.03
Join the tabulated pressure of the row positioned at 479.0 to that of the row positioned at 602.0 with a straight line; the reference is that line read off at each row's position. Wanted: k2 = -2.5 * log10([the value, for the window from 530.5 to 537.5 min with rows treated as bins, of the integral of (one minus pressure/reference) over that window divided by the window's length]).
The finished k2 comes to 5.3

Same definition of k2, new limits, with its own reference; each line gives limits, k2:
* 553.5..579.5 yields 3.9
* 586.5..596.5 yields 3.4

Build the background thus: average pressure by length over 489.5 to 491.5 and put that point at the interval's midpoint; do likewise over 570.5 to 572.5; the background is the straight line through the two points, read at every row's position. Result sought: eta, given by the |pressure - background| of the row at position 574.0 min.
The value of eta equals 0.006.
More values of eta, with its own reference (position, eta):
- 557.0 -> 0.010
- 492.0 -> 0.004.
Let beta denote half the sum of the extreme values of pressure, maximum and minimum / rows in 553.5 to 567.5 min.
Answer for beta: 1.54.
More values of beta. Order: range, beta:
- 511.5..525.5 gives 1.57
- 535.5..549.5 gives 1.61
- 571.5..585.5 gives 1.49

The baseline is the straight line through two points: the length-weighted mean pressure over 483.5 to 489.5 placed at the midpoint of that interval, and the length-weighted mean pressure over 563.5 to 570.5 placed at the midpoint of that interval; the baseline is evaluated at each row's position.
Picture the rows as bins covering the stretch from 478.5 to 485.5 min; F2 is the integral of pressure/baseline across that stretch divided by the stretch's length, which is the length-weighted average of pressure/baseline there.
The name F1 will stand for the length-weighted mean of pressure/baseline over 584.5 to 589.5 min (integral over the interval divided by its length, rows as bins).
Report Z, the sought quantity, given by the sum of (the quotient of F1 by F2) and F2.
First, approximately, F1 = 1.03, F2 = 0.99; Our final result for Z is 2.03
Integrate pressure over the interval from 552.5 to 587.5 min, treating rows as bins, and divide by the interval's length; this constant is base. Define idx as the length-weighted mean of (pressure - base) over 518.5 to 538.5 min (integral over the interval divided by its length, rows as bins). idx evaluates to 0.08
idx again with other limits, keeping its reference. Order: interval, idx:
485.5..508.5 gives 0.18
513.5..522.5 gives 0.09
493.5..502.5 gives 0.14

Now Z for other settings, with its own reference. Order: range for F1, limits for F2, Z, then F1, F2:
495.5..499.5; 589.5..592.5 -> 1.99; 0.99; 1.02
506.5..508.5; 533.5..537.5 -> 2.03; 1.03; 1.00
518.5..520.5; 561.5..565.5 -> 1.97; 0.97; 1.02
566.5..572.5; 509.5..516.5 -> 2.01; 1.01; 0.99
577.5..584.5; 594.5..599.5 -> 2.00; 1.00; 1.03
